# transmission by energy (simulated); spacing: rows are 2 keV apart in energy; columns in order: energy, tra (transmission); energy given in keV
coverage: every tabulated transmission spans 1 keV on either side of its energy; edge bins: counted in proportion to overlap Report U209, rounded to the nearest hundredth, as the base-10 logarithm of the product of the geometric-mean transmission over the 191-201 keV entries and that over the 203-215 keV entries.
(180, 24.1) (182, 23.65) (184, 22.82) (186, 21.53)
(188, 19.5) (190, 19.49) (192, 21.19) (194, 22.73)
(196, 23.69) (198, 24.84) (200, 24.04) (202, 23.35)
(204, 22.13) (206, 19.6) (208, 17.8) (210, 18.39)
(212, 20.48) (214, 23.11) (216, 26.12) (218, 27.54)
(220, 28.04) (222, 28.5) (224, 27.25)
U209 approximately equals 2.67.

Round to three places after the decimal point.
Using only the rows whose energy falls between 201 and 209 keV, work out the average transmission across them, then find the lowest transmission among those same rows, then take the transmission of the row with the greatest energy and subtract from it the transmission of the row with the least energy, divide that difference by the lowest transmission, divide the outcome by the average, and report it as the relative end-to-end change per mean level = -0.015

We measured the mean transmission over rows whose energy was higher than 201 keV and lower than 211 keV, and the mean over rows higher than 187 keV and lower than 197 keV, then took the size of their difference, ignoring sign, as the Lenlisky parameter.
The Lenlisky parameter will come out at 1.1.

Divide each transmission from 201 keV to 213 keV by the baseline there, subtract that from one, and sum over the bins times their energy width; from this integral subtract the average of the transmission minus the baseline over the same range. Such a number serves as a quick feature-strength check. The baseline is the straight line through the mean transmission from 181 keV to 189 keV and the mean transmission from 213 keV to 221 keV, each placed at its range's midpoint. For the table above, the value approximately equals 6.7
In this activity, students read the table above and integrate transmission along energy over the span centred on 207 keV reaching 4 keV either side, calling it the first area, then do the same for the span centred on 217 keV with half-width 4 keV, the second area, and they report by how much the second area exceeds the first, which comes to 54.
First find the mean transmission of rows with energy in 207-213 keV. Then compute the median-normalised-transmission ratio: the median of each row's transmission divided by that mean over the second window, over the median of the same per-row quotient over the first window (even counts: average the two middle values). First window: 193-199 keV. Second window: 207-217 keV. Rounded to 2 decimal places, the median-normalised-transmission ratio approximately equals 0.86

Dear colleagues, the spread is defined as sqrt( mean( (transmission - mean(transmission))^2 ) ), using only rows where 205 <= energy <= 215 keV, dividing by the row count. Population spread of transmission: 1.9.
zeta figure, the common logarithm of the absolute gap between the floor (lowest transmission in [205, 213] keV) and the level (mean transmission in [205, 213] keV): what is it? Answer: 0.1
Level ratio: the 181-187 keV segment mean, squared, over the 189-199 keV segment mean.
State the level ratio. 22.9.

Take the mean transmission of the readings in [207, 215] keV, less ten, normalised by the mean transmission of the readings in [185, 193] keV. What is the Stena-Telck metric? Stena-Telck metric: 0.49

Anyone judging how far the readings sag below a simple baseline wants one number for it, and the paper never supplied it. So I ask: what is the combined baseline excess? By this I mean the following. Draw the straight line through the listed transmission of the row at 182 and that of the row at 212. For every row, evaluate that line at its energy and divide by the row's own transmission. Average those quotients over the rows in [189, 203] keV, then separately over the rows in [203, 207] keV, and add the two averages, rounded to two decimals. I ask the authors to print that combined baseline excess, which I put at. 2.00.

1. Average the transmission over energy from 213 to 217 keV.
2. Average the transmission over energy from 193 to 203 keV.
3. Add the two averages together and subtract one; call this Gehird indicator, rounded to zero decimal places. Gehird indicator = 47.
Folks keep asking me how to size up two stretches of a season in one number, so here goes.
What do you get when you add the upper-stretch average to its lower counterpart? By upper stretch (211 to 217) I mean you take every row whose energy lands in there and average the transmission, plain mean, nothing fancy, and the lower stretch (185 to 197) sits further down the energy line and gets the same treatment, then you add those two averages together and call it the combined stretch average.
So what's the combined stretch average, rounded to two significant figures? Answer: 45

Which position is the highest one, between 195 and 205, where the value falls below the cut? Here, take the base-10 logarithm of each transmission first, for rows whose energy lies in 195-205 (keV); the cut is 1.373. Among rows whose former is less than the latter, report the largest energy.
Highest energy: 204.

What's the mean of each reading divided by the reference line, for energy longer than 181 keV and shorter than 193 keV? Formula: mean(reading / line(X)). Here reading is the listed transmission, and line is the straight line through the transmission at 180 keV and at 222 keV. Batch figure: 0.86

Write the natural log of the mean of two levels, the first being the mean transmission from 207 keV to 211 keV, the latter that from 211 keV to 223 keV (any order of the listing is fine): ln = 3.08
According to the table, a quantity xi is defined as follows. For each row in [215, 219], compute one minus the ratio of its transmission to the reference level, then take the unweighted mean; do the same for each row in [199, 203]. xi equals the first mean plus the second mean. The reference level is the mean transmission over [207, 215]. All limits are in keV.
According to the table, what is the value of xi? -0.53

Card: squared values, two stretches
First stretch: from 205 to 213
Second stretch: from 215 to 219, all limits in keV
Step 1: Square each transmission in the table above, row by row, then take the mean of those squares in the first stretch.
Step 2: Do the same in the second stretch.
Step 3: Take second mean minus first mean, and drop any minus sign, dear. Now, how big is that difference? 356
